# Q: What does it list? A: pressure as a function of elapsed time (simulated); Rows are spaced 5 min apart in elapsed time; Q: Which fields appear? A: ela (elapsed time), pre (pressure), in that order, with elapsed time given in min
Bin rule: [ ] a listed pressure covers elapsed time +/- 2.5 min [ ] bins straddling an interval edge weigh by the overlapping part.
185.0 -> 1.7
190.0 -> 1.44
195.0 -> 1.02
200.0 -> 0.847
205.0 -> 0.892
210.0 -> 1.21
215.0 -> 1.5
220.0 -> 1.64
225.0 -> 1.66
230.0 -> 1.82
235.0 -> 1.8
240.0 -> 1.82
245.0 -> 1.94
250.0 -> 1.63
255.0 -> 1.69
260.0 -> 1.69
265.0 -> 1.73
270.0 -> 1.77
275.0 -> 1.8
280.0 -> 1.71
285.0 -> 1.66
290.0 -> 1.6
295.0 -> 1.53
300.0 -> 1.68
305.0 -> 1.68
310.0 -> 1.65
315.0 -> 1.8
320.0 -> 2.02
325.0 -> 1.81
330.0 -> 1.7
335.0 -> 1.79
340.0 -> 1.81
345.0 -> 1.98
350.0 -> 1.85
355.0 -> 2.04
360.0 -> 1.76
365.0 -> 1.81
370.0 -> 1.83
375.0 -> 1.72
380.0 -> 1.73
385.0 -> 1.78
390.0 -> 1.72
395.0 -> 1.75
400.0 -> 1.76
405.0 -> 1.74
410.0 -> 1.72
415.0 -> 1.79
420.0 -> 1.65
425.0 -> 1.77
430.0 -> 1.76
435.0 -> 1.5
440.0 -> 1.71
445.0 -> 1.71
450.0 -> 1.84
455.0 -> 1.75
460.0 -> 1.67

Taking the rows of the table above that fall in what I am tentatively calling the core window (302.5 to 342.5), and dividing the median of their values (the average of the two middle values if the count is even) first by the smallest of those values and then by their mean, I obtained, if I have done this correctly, 0.610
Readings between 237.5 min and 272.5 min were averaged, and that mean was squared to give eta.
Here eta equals 3.07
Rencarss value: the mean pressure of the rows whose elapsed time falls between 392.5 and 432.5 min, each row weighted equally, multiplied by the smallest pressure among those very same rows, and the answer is 2.88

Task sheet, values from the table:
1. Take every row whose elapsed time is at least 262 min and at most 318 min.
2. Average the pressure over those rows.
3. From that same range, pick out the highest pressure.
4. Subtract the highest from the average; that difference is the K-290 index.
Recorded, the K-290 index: -0.11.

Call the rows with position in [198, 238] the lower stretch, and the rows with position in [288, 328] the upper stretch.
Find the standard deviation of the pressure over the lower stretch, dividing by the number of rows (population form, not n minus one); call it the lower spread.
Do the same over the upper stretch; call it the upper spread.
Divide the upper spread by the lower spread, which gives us 0.4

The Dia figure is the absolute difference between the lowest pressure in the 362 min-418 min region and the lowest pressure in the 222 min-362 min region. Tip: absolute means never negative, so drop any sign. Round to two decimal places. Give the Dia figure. 0.19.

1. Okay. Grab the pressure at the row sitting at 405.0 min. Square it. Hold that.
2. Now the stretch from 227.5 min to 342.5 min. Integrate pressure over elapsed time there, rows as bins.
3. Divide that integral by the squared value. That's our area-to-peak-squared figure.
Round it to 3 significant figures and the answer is 66.3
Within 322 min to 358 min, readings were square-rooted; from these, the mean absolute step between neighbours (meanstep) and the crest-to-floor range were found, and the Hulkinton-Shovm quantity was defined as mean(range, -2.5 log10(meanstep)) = 1.77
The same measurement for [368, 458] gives 1.97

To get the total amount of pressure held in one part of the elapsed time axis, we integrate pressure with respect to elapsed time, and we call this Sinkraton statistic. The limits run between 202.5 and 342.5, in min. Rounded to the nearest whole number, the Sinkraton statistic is 235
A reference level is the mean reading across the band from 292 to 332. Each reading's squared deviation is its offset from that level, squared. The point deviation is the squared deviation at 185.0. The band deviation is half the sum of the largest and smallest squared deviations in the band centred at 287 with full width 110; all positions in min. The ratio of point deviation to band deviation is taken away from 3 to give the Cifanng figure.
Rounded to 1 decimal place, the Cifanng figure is 3.0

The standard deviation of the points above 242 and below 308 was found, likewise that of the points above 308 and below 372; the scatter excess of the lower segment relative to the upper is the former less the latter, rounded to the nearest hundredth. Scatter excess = -0.02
